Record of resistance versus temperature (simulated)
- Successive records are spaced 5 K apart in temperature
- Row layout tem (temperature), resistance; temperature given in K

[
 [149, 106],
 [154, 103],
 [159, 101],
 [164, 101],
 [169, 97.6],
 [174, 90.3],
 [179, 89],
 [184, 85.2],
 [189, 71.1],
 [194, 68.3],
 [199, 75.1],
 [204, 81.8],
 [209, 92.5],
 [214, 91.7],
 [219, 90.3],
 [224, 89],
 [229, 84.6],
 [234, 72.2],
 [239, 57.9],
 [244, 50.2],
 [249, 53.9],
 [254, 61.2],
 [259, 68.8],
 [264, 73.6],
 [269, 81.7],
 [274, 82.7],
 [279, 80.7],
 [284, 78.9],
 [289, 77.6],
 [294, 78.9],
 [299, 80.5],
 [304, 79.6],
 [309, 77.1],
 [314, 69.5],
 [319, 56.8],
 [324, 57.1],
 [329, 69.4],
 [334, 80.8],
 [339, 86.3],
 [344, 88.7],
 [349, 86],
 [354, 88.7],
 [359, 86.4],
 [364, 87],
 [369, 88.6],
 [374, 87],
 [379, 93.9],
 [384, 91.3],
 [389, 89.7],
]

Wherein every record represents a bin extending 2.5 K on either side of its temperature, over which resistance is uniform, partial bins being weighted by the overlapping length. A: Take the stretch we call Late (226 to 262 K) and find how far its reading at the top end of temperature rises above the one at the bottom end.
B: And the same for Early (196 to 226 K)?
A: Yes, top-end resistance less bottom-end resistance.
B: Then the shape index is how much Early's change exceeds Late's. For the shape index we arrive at 30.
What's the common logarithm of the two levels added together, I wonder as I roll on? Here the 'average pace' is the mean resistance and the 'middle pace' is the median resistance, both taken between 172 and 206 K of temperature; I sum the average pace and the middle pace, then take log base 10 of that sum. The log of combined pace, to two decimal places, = 2.21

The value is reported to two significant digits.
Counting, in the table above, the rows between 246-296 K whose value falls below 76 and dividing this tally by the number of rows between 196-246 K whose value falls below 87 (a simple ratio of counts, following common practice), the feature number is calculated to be 0.67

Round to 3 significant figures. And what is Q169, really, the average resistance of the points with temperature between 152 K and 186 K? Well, 95.3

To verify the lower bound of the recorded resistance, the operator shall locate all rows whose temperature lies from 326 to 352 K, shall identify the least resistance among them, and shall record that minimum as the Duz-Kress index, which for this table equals 69.4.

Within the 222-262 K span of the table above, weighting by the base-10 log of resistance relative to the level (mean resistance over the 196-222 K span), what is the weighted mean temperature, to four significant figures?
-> 246.7 K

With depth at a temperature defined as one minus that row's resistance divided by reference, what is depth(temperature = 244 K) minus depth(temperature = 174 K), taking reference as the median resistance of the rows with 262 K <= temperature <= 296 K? 0.51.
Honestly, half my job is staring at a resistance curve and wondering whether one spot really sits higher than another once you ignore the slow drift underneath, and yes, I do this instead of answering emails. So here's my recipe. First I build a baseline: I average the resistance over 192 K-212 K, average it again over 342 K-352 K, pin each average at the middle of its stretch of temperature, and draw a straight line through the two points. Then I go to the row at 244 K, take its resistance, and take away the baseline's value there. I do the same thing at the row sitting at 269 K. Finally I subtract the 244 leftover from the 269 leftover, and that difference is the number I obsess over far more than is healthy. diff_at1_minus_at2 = 30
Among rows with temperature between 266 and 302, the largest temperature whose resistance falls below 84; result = 299 K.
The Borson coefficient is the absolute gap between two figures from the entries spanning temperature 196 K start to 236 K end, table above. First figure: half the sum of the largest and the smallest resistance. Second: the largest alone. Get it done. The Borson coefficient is 10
